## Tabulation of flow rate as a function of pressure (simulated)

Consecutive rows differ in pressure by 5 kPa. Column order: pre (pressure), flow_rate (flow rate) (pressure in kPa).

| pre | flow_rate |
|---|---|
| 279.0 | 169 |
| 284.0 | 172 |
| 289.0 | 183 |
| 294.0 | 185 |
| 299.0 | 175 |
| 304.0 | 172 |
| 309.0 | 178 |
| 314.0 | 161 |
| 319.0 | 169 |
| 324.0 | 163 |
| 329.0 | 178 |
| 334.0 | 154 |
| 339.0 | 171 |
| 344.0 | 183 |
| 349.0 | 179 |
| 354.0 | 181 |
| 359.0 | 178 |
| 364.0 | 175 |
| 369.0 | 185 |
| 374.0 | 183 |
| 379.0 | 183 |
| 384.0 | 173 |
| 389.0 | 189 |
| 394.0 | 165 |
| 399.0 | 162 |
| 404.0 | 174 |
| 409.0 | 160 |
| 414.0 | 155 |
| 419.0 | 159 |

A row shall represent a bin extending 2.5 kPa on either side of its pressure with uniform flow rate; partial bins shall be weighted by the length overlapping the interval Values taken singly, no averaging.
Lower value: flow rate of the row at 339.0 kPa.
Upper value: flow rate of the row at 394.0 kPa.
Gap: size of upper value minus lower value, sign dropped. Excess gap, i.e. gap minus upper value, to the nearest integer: -159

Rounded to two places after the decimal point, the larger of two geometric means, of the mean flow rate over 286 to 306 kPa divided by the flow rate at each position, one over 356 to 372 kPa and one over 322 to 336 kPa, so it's 1.09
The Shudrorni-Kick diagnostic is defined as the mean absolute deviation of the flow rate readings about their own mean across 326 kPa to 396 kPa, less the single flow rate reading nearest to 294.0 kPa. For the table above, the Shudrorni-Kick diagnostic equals -178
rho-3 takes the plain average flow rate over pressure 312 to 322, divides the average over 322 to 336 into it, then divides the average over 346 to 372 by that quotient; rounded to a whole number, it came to 180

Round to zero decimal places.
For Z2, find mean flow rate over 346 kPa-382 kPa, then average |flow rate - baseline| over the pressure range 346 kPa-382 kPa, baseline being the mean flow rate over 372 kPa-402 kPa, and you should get 5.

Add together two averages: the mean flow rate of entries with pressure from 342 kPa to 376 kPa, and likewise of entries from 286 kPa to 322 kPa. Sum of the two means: 355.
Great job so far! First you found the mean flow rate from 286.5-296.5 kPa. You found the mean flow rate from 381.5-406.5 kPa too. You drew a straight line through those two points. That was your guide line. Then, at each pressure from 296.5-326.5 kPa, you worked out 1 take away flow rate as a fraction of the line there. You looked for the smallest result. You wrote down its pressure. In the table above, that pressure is 309.0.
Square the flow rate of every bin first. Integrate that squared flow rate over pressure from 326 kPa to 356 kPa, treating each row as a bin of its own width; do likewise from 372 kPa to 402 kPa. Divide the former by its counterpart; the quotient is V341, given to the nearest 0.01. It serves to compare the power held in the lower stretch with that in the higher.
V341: 0.98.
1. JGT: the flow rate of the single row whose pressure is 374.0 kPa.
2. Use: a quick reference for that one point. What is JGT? 183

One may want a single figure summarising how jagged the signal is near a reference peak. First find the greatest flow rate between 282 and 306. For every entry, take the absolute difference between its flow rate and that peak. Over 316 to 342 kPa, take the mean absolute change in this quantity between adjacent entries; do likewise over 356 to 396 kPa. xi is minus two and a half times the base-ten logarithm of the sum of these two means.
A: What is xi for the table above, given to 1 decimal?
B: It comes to -3.4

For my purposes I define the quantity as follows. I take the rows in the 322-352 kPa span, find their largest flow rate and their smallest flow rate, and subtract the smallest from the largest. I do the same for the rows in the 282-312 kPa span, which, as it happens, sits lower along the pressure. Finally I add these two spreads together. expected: 42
